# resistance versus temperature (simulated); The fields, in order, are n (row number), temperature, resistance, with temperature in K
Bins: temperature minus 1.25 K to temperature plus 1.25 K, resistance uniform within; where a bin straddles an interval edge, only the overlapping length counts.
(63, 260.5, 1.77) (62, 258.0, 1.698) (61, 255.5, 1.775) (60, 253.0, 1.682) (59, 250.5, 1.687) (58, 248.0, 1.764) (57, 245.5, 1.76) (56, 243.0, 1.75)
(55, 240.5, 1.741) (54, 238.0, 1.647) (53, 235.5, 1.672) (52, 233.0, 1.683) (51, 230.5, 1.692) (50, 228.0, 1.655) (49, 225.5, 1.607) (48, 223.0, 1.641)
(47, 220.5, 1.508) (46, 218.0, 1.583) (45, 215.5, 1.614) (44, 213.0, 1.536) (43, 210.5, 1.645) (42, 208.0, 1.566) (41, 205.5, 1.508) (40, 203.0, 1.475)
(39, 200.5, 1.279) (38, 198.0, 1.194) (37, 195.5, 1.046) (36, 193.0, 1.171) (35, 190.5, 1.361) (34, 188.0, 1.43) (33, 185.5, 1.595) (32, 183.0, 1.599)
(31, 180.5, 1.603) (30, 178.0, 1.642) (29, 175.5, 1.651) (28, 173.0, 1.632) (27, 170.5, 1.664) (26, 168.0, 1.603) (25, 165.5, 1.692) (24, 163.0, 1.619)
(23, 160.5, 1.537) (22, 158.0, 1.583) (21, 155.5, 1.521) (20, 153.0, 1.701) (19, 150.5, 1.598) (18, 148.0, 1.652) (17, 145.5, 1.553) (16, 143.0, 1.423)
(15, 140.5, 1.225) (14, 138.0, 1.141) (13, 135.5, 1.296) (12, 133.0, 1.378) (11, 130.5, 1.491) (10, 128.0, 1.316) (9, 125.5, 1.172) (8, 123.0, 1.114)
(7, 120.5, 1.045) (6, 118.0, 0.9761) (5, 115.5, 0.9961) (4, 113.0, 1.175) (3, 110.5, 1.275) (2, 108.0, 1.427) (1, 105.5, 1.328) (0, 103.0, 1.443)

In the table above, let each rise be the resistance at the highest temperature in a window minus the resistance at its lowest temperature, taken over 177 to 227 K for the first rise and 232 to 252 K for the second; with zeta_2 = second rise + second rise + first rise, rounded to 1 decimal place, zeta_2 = 0.0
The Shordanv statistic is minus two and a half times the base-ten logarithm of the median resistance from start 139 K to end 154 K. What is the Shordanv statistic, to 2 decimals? -0.49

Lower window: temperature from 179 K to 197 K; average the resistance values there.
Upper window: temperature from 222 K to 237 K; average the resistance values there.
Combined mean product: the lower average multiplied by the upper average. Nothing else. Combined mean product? 2.32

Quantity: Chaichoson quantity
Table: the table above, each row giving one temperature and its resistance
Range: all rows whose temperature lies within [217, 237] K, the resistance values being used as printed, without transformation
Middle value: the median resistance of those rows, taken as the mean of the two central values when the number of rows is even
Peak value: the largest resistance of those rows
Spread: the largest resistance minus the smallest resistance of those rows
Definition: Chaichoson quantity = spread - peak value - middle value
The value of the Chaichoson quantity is -3.16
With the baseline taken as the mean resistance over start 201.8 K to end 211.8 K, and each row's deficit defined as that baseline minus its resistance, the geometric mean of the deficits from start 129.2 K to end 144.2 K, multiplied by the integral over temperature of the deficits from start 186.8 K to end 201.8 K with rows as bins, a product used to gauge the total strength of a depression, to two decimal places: 0.84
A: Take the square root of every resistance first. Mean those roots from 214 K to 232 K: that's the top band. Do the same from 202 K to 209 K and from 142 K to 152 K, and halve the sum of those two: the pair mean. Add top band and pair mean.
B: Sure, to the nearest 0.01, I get 2.51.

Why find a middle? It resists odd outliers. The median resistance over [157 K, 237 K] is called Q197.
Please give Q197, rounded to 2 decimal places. 1.60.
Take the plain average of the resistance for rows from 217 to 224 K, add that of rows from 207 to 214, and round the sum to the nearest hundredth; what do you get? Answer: 3.16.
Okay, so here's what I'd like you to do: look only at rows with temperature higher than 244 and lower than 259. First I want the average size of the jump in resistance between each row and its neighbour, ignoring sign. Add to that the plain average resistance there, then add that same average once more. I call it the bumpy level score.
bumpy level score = 3.51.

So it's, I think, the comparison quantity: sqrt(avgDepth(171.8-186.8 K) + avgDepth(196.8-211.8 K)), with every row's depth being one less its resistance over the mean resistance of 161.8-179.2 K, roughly 0.367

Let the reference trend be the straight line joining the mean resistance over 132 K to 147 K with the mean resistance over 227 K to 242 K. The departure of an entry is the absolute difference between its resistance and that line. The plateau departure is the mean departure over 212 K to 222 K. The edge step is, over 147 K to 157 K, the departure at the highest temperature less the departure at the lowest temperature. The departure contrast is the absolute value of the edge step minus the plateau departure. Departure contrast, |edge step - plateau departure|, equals 0.22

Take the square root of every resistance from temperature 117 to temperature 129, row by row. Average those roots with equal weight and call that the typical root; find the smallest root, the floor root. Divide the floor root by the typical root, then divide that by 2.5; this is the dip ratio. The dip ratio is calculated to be 0.373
